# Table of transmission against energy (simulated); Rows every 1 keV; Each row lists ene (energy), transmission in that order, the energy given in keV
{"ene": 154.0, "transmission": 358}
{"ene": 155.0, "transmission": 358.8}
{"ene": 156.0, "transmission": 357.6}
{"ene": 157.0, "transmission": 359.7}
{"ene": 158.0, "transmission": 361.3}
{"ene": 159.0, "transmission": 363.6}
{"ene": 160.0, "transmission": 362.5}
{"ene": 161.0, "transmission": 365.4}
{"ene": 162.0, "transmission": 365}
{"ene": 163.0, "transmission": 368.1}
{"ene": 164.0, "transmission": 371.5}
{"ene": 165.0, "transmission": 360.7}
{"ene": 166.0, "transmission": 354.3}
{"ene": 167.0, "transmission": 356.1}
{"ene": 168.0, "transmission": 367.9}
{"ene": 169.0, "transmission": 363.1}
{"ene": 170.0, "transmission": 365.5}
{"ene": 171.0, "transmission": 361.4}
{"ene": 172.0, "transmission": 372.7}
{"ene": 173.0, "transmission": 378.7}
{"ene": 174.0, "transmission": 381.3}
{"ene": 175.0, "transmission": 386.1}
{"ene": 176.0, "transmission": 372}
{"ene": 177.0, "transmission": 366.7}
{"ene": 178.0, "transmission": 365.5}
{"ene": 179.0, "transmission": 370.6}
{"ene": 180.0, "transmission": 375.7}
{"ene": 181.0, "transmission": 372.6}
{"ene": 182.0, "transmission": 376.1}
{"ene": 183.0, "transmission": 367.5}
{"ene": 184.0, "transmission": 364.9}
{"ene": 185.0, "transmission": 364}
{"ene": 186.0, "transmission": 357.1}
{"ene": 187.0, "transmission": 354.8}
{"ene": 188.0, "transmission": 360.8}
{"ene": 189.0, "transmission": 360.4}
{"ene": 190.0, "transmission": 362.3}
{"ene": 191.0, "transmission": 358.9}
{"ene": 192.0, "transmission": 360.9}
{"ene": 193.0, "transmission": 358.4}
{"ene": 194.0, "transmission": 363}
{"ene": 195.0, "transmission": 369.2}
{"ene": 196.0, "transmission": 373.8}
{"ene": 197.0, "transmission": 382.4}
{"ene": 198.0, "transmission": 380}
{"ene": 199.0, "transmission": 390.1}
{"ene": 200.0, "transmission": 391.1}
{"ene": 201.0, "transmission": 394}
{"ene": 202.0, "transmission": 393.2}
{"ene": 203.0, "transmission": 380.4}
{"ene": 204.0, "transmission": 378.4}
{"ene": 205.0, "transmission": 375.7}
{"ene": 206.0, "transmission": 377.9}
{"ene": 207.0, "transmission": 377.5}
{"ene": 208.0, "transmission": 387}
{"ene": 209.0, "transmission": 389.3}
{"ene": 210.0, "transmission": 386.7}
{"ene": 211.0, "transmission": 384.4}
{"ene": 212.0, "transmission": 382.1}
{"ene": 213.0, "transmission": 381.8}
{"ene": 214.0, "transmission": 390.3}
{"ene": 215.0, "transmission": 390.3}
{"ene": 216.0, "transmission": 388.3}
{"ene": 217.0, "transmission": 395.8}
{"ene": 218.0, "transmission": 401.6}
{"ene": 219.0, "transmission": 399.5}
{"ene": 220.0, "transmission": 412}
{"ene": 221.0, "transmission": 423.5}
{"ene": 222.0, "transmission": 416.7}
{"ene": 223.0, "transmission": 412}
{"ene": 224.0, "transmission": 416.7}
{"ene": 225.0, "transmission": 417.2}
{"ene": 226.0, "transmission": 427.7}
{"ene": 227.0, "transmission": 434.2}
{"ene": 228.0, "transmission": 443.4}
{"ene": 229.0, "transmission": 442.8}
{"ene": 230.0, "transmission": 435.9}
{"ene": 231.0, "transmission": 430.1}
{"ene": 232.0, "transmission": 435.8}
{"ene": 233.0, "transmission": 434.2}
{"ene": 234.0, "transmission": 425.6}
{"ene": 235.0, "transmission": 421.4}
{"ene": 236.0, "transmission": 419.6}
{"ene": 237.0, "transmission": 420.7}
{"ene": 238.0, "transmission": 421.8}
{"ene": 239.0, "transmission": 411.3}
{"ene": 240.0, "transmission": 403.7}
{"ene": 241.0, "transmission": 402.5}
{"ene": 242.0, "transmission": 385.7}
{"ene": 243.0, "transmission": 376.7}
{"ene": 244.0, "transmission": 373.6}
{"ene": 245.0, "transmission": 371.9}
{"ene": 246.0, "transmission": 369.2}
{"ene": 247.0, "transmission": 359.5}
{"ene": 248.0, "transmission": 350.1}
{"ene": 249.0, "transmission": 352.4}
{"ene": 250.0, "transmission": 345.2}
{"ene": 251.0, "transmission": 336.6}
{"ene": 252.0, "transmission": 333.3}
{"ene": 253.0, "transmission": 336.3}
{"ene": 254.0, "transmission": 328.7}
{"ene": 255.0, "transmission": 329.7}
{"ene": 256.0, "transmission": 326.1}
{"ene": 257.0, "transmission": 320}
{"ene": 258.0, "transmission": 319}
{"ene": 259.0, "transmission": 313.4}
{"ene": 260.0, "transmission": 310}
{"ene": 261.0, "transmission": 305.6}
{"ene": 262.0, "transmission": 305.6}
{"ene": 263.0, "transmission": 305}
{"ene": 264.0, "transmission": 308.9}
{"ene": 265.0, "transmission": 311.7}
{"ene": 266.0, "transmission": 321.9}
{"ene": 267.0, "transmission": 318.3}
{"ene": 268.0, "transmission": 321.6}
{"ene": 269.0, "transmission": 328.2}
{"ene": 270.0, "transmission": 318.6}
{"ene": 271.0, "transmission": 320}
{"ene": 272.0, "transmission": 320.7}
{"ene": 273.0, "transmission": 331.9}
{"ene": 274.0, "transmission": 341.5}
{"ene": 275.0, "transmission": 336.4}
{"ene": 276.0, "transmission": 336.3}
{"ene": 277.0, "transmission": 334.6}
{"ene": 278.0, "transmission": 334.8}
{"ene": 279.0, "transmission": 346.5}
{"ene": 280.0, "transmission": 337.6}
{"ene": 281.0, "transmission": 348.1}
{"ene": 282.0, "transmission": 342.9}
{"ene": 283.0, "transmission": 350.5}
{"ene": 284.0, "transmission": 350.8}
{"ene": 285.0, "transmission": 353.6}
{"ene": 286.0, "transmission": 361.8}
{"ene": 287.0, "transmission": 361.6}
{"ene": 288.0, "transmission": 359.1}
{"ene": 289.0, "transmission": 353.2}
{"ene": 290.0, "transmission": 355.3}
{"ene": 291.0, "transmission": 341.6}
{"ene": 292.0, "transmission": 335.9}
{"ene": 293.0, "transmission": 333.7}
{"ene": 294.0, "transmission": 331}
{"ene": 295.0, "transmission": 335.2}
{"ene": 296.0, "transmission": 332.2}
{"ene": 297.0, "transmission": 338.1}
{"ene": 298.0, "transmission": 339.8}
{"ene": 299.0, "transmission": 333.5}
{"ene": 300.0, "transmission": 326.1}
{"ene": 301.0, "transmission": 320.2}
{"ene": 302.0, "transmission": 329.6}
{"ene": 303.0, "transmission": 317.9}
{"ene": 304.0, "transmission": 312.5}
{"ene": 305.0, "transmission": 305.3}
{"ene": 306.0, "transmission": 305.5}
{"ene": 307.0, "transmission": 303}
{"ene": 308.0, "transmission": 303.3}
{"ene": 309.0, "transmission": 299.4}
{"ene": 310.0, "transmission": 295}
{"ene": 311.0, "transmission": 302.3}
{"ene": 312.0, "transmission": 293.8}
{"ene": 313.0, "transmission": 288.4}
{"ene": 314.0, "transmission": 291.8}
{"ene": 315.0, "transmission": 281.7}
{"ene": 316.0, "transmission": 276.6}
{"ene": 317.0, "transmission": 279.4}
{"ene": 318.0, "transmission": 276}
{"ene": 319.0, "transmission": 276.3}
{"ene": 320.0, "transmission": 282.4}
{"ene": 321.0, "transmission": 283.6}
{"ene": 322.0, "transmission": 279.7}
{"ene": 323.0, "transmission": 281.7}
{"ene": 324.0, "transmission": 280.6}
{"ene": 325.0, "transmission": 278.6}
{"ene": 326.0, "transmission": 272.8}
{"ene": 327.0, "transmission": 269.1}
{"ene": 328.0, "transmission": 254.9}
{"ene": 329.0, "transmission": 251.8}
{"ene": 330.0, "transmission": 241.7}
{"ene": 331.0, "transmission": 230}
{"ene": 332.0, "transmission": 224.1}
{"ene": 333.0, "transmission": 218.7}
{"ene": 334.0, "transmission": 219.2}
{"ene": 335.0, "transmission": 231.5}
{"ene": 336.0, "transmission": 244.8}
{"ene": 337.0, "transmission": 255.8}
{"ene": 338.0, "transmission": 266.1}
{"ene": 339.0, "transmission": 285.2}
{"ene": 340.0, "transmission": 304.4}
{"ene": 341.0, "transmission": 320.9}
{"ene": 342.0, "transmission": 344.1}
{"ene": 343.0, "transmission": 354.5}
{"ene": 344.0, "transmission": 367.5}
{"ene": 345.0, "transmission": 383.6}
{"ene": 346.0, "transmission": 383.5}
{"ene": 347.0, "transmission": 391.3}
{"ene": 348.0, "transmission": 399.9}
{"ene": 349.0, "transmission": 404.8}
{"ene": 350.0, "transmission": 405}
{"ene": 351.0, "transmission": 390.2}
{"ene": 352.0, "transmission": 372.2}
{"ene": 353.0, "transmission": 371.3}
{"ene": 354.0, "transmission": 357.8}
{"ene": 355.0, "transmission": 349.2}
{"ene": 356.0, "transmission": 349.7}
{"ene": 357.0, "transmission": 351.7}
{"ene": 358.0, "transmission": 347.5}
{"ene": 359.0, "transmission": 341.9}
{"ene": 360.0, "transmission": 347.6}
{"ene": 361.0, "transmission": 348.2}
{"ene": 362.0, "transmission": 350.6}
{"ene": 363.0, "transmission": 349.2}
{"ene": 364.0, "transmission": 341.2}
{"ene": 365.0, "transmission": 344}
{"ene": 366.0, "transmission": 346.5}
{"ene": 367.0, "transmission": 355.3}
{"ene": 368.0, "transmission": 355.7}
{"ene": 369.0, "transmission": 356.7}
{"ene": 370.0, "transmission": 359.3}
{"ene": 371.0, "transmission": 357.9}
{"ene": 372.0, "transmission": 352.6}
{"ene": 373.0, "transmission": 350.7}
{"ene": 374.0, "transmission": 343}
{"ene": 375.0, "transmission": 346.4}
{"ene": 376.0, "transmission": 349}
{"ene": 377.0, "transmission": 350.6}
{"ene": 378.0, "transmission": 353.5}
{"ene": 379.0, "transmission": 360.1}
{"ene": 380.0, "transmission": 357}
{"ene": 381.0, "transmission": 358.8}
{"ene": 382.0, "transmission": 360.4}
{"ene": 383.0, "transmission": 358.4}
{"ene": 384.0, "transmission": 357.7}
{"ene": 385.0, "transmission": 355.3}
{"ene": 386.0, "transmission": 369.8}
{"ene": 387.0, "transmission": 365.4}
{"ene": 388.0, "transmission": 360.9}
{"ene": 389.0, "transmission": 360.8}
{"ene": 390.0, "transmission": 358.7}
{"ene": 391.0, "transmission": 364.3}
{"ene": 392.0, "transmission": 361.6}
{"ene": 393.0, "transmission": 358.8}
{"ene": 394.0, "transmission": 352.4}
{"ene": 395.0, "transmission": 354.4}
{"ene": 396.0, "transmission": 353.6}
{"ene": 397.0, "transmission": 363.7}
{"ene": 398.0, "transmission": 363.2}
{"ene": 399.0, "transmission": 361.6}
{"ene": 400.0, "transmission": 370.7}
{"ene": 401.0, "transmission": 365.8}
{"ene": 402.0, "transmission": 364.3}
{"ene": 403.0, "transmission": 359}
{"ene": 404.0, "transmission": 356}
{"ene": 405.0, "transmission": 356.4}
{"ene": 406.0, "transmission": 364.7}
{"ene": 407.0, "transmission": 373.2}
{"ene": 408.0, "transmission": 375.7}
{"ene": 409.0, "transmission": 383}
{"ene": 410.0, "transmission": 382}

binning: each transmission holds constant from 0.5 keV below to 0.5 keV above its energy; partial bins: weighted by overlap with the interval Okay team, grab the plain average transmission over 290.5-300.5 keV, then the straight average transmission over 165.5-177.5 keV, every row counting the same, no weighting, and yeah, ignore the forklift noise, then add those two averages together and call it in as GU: 704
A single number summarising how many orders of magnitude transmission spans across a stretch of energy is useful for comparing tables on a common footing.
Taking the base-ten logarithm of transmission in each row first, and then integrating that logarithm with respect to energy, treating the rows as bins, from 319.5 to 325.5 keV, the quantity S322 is 15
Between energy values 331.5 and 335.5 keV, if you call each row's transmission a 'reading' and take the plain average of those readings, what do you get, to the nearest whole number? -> 223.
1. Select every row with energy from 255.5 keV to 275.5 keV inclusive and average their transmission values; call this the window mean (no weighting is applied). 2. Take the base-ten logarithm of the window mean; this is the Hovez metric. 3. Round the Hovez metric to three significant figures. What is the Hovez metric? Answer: 2.50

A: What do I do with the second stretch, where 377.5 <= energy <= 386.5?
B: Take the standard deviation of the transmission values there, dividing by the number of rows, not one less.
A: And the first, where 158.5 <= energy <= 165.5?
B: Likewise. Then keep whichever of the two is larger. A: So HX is 4.3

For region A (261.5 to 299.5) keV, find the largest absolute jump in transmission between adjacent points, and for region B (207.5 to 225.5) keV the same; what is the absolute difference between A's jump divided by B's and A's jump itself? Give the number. 12.6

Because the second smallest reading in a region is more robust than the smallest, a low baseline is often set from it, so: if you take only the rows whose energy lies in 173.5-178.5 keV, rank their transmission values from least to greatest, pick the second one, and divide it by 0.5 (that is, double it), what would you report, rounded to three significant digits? 733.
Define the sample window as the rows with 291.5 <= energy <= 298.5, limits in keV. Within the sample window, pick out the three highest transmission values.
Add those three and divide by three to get 338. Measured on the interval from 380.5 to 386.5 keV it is 363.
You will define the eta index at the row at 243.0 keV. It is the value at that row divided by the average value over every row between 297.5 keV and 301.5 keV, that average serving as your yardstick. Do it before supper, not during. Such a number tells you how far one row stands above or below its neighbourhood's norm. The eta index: 1.14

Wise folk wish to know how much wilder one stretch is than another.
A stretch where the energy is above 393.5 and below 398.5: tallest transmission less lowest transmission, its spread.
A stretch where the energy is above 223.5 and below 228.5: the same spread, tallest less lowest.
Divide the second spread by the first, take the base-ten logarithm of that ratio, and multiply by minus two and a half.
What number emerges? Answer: -0.93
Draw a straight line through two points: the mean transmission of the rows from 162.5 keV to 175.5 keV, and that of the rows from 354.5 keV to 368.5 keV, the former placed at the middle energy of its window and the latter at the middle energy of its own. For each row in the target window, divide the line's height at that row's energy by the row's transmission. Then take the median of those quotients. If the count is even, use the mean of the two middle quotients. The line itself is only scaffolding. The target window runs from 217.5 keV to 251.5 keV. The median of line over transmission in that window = 0.87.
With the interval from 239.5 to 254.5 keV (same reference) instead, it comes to 1.00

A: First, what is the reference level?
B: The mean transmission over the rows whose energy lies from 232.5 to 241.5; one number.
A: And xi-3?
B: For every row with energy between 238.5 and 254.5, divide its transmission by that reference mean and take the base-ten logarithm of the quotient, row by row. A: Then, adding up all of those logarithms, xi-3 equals -0.96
